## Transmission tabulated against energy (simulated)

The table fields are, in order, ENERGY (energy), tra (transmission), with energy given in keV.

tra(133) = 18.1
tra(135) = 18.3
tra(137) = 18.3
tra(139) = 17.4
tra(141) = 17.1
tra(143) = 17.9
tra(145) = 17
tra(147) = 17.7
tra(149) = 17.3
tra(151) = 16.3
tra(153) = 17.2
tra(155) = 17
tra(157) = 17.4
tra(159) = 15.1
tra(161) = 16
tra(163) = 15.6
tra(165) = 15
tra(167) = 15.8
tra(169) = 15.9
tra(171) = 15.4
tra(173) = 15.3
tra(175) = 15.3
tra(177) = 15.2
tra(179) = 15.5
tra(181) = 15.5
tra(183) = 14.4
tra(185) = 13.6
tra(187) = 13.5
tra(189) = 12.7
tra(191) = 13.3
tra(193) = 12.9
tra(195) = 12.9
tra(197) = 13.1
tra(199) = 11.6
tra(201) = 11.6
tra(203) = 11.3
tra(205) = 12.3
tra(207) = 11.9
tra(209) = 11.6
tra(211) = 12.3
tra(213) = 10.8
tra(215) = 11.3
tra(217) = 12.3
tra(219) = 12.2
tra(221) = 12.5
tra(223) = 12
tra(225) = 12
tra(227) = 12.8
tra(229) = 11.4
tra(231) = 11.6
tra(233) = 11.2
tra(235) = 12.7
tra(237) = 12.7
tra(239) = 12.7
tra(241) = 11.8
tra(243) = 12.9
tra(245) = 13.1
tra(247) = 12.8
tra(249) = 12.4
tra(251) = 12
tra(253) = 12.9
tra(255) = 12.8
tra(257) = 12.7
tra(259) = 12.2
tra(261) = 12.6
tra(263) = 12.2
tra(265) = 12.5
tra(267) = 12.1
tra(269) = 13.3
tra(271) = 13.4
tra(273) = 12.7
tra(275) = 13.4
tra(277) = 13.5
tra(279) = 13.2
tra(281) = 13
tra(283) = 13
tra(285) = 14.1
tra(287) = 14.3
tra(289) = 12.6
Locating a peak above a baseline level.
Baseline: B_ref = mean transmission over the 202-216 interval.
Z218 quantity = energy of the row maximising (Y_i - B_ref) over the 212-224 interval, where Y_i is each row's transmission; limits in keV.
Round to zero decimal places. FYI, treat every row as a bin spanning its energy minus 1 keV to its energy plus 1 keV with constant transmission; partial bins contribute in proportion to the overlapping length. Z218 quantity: 221 keV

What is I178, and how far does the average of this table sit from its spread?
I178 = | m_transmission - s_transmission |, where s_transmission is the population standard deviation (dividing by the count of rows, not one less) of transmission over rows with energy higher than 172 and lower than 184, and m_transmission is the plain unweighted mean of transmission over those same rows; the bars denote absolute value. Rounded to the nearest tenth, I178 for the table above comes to 14.8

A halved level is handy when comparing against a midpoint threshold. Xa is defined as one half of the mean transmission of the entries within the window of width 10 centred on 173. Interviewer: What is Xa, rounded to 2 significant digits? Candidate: 7.7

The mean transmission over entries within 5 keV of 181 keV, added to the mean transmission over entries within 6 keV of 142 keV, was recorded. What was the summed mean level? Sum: 32.4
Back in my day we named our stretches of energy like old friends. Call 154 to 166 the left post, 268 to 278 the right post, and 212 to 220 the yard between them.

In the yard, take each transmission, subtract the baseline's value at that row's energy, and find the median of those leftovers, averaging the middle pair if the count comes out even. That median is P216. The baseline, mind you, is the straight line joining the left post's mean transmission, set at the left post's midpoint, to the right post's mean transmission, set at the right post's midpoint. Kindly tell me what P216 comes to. -2.88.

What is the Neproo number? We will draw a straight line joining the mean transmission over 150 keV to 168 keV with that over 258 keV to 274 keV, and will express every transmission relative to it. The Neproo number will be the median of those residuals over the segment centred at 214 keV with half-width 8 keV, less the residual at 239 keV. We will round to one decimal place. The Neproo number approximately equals -1.6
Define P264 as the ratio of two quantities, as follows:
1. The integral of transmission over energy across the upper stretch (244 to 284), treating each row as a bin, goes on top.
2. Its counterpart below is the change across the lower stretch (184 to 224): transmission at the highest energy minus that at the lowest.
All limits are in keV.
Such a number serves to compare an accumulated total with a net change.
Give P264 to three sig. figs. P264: -320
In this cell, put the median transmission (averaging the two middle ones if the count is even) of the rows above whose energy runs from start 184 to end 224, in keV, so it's 12.3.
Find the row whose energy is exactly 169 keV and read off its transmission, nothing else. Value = 15.9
